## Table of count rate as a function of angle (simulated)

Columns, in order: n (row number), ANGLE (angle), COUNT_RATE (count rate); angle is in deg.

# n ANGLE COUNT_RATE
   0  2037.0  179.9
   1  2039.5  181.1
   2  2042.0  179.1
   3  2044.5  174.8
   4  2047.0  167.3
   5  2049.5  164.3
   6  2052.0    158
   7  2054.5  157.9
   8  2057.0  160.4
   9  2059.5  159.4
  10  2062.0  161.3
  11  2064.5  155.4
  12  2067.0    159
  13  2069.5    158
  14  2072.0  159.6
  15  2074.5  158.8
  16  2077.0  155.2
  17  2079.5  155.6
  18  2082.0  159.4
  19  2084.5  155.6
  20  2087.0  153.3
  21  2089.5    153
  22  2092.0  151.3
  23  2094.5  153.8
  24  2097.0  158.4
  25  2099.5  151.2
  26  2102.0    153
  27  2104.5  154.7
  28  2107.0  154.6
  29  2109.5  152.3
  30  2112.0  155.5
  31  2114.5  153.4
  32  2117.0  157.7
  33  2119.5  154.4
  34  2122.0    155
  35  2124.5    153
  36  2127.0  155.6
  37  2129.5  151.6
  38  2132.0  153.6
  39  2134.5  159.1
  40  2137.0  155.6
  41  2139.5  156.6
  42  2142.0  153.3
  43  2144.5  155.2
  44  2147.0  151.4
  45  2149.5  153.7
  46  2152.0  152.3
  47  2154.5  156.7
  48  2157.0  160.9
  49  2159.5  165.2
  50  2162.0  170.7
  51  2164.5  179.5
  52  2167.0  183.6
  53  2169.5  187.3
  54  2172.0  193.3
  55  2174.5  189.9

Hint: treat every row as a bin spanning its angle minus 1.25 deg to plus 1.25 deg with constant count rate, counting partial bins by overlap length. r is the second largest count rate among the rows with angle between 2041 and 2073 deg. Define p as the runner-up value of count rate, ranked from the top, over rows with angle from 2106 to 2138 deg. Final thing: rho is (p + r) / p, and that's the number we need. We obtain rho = 2.11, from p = 157.7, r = 174.8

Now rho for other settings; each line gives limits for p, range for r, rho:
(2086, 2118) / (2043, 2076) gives 2.06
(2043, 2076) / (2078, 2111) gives 1.95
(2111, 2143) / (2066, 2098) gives 2.01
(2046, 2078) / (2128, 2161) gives 1.98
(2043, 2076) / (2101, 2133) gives 1.93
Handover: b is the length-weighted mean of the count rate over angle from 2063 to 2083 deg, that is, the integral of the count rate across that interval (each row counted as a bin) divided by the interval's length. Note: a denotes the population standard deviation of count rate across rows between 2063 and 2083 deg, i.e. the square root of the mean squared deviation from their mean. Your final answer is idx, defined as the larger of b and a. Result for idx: 158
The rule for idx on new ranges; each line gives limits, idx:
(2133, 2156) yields 155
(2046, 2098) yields 158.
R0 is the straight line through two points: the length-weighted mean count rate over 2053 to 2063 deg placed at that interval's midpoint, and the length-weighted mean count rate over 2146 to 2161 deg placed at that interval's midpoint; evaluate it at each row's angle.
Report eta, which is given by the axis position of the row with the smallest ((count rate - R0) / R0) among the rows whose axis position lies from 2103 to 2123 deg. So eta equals 2109.5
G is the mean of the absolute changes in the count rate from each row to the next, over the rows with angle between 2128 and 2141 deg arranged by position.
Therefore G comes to 3.0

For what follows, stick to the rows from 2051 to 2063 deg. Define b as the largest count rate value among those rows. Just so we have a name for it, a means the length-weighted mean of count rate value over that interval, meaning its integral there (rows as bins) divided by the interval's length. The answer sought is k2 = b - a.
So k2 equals 1.9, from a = 159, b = 161.3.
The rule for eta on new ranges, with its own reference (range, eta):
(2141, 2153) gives 2147.0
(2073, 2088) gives 2087.0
